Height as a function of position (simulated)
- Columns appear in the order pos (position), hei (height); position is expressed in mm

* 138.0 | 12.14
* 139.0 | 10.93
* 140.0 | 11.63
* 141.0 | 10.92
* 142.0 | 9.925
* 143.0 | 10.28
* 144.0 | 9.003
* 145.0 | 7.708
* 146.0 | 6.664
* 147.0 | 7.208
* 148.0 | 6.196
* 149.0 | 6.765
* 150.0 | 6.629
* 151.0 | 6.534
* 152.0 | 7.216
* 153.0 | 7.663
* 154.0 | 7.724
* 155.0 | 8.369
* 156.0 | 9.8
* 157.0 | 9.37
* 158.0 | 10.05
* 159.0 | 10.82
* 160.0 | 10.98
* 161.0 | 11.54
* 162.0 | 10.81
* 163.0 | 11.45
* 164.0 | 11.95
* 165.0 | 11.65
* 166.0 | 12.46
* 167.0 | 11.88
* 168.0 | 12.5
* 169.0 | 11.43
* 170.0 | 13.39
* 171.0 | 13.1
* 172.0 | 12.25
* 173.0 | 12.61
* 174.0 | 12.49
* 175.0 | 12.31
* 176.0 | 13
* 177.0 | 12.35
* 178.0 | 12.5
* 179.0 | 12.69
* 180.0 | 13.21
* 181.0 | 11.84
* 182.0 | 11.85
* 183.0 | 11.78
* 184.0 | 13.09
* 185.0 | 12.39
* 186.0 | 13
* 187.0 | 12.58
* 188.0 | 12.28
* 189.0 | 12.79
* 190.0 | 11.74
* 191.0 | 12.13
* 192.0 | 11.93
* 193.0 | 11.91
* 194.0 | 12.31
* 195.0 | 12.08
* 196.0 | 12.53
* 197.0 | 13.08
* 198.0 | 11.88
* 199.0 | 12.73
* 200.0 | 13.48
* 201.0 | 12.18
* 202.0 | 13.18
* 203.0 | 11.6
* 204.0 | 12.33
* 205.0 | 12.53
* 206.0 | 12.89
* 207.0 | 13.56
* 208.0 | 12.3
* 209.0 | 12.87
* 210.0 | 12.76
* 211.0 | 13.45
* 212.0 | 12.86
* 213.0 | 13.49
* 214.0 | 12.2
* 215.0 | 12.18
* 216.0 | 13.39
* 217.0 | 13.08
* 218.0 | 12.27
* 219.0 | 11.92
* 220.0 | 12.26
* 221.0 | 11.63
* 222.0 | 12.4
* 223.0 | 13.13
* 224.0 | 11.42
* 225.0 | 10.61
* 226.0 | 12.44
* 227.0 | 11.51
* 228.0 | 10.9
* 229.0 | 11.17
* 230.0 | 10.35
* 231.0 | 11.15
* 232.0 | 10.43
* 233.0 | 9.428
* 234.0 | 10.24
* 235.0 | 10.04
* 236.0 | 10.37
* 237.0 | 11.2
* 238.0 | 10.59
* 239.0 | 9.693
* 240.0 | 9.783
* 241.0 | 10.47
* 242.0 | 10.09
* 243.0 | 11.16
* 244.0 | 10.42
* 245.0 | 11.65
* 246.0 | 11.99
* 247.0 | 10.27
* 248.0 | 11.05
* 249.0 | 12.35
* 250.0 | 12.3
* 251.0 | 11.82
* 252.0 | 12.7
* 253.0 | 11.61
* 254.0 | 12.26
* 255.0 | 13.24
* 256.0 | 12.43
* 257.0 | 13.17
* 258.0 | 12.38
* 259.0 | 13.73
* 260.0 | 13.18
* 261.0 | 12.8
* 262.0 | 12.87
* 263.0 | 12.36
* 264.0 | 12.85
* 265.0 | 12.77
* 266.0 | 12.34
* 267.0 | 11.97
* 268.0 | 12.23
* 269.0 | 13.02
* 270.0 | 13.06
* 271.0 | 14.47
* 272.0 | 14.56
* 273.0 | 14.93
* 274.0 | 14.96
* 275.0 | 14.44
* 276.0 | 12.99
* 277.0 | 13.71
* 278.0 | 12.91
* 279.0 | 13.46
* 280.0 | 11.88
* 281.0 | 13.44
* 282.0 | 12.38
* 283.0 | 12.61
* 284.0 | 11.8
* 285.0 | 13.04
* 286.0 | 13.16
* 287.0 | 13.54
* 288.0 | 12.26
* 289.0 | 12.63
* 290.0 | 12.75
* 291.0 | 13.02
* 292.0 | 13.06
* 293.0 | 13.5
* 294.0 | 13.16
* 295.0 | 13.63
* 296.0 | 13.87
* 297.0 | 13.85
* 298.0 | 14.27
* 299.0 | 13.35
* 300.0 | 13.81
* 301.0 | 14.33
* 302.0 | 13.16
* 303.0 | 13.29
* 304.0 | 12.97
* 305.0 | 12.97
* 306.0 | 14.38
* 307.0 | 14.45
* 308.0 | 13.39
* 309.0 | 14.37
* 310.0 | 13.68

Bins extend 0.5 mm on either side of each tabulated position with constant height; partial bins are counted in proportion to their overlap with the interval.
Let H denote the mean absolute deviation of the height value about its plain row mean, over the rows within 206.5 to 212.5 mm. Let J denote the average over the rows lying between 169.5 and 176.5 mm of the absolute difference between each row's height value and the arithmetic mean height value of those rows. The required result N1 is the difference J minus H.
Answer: 0.01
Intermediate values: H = 0.36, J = 0.37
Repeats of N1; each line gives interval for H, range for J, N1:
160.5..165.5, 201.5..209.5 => 0.19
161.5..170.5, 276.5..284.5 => 0.05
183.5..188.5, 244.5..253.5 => 0.24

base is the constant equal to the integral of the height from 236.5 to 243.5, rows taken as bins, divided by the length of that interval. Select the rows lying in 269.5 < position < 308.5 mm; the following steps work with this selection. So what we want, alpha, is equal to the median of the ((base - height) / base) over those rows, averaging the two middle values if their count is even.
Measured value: -0.28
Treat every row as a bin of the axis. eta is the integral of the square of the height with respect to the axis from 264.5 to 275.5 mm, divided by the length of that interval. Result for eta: 184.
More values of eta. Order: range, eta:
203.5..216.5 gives 165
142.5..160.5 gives 71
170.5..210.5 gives 157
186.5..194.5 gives 149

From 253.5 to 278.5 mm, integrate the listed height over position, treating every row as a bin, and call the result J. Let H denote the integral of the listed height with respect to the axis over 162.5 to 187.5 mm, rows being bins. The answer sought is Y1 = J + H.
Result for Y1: 639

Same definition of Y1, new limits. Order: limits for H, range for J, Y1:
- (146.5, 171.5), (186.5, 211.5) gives 561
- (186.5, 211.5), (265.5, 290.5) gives 642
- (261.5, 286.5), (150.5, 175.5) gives 599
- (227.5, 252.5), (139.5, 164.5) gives 499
